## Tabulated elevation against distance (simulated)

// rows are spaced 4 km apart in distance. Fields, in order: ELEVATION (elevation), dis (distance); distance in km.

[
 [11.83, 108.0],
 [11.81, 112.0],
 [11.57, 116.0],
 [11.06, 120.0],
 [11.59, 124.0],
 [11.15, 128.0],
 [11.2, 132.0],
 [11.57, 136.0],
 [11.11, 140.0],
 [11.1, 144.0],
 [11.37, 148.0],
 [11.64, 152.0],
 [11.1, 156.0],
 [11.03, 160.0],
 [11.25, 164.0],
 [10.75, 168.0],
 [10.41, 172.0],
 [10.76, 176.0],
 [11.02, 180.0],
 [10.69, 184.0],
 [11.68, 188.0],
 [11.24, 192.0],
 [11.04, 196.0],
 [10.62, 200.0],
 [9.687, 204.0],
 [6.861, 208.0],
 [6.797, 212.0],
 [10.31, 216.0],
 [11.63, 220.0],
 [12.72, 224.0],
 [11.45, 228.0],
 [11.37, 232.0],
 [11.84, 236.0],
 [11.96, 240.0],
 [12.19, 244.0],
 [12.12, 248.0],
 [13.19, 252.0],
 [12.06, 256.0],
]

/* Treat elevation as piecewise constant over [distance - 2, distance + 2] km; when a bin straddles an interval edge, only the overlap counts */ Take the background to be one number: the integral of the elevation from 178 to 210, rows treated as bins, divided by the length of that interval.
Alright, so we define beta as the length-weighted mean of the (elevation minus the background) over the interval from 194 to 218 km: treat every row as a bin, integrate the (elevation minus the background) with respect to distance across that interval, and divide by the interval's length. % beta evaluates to -1.1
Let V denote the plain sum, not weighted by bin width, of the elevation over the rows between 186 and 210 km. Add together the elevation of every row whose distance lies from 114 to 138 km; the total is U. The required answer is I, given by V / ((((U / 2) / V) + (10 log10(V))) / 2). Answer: 6.64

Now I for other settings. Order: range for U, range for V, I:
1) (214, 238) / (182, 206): 6.96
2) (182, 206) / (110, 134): 7.27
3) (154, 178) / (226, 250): 7.48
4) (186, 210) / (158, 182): 7.01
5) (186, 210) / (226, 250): 7.49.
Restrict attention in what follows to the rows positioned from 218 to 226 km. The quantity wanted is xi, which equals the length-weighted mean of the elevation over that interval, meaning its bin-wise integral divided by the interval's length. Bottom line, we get 12.2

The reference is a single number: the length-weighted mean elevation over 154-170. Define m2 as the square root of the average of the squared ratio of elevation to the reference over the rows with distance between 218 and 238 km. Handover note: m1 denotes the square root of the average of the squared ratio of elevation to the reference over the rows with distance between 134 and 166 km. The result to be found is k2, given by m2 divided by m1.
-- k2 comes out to 1.05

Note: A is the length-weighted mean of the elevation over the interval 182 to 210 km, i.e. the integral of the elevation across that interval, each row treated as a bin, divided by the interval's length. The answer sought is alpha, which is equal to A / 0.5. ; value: 20.5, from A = 10.3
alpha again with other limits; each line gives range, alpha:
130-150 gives 22.5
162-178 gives 21.6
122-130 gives 22.7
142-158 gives 22.6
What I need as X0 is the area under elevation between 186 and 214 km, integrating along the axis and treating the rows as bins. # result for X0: 272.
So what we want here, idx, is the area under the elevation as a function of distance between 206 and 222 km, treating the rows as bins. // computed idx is 142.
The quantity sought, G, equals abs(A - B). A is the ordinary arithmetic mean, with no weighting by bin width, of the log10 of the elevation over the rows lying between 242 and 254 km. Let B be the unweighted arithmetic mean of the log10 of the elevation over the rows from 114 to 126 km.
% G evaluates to 0.040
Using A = 1.10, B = 1.06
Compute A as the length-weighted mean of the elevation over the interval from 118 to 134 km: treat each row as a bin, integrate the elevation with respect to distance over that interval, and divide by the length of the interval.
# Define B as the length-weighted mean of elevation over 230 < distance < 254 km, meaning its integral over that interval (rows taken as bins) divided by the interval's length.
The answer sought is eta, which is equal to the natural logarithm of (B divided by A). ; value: 0.07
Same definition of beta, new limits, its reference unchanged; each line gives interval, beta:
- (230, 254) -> 1.8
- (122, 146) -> 0.9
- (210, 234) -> 0.4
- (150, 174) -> 0.7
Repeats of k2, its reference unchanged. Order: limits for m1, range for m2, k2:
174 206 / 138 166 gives 1.03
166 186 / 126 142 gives 1.05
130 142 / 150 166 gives 1.00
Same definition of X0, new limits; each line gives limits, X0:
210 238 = 304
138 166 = 314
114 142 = 317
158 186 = 304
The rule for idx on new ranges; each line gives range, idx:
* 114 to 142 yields 317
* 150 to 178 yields 308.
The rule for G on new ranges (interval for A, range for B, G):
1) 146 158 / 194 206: 0.037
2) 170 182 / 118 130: 0.021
